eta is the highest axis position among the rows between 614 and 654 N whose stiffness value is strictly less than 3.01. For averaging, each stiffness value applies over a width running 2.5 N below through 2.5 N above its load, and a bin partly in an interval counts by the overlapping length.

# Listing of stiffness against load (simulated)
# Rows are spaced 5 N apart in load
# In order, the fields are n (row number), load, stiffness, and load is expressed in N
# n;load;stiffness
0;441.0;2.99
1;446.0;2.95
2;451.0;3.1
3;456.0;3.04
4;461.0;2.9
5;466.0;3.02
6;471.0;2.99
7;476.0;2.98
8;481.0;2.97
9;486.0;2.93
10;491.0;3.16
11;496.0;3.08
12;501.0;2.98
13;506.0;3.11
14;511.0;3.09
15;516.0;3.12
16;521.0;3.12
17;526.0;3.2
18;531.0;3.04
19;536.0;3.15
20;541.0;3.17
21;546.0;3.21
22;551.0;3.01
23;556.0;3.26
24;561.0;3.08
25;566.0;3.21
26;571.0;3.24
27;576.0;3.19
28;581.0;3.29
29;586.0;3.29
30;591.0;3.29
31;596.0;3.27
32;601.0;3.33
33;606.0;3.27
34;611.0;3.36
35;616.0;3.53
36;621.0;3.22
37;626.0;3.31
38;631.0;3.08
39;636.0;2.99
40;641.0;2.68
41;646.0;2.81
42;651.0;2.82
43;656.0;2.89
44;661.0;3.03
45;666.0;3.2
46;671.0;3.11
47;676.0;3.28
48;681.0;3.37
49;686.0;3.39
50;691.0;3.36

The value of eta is 651.0 N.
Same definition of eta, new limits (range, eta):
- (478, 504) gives 501.0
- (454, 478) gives 476.0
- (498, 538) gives 501.0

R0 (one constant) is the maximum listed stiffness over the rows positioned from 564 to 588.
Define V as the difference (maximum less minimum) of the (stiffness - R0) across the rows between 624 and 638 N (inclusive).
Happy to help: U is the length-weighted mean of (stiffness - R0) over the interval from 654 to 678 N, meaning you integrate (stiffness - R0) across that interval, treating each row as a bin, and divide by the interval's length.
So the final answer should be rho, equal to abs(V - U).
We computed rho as 0.51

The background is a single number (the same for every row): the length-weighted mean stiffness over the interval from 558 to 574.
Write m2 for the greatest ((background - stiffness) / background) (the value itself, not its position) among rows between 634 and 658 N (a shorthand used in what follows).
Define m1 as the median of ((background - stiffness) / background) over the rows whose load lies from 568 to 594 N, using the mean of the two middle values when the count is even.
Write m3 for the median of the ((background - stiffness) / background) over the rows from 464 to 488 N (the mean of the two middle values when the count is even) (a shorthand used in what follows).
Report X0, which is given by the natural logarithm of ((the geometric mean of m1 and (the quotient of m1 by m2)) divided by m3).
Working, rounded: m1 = -0.03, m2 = 0.157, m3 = 0.063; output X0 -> 0.3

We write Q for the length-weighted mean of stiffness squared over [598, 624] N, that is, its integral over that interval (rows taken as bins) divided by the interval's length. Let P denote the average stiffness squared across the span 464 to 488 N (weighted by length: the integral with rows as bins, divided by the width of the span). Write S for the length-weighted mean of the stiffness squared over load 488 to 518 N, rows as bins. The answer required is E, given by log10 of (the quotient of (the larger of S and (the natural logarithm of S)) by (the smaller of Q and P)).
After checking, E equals 0.031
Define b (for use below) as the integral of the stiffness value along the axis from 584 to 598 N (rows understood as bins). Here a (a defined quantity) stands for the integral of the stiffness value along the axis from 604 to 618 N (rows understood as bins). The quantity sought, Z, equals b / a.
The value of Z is 0.97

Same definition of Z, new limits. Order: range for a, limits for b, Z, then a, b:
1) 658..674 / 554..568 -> 0.89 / 50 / 45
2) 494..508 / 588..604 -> 1.23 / 43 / 53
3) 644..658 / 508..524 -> 1.25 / 40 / 50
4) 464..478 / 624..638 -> 1.04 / 42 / 44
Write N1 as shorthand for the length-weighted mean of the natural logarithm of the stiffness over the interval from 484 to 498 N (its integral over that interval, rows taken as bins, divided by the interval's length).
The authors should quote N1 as 1.12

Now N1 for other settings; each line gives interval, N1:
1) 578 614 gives 1.19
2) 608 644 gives 1.15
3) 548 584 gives 1.16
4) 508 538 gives 1.14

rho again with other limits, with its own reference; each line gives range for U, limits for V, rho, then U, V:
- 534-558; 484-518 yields 0.36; -0.13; 0.23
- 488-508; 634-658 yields 0.52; -0.21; 0.31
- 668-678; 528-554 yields 0.30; -0.10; 0.20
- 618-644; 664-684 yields 0.49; -0.23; 0.26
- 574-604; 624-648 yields 0.64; -0.01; 0.63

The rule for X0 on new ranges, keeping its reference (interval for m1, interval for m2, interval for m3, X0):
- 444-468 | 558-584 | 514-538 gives 2.7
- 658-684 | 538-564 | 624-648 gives -0.8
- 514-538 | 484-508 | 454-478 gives 0.1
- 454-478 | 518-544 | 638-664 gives 0.9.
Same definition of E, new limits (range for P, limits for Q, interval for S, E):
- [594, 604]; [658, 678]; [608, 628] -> 0.056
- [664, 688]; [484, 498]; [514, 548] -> 0.023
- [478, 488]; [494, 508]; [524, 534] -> 0.047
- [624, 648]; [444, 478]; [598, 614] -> 0.096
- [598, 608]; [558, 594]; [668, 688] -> 0.015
